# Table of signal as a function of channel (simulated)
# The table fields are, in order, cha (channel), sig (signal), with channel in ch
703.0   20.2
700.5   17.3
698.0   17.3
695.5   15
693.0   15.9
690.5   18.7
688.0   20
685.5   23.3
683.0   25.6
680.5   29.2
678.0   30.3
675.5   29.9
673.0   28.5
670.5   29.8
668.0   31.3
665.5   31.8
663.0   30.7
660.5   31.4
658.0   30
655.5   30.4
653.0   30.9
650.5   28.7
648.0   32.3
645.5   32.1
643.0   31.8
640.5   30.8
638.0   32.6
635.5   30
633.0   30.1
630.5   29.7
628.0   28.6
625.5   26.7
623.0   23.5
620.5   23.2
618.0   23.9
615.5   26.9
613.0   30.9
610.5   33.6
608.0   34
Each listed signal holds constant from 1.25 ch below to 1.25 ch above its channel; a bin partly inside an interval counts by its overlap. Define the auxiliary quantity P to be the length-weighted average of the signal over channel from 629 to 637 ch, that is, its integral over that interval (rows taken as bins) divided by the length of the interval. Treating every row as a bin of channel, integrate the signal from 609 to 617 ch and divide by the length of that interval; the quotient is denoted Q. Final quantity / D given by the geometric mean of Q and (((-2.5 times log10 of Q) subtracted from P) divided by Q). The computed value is 5.80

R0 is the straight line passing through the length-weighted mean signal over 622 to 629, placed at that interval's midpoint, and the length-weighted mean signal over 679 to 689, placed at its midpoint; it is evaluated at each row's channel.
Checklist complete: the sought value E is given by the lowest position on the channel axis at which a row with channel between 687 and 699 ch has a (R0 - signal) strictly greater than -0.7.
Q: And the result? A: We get 688.0 ch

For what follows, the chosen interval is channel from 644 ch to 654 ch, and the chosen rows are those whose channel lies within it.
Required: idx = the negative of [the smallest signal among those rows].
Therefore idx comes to -29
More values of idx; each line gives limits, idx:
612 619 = -24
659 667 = -31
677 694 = -16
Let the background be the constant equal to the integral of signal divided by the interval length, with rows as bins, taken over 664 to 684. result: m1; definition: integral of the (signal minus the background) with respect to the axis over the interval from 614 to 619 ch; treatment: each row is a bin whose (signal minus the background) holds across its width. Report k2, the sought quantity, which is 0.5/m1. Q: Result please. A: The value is -0.03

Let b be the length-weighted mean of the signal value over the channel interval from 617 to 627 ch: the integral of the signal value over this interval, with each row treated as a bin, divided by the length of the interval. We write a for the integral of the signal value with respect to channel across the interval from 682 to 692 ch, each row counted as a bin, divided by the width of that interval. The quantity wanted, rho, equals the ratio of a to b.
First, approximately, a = 22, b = 24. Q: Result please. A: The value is 0.89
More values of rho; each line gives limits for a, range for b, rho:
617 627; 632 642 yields 0.79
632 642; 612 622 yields 1.19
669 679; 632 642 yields 0.96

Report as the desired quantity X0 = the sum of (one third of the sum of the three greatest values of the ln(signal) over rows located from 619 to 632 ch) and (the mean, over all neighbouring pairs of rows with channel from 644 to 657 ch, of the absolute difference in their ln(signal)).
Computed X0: 3.40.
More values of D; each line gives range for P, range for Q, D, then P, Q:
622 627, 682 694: 5.35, 25.4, 20.7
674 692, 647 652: 5.38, 25.2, 30.4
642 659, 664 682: 5.88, 30.9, 30.1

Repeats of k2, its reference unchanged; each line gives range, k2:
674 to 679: 0.25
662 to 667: 0.06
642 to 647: 0.04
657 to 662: 0.09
